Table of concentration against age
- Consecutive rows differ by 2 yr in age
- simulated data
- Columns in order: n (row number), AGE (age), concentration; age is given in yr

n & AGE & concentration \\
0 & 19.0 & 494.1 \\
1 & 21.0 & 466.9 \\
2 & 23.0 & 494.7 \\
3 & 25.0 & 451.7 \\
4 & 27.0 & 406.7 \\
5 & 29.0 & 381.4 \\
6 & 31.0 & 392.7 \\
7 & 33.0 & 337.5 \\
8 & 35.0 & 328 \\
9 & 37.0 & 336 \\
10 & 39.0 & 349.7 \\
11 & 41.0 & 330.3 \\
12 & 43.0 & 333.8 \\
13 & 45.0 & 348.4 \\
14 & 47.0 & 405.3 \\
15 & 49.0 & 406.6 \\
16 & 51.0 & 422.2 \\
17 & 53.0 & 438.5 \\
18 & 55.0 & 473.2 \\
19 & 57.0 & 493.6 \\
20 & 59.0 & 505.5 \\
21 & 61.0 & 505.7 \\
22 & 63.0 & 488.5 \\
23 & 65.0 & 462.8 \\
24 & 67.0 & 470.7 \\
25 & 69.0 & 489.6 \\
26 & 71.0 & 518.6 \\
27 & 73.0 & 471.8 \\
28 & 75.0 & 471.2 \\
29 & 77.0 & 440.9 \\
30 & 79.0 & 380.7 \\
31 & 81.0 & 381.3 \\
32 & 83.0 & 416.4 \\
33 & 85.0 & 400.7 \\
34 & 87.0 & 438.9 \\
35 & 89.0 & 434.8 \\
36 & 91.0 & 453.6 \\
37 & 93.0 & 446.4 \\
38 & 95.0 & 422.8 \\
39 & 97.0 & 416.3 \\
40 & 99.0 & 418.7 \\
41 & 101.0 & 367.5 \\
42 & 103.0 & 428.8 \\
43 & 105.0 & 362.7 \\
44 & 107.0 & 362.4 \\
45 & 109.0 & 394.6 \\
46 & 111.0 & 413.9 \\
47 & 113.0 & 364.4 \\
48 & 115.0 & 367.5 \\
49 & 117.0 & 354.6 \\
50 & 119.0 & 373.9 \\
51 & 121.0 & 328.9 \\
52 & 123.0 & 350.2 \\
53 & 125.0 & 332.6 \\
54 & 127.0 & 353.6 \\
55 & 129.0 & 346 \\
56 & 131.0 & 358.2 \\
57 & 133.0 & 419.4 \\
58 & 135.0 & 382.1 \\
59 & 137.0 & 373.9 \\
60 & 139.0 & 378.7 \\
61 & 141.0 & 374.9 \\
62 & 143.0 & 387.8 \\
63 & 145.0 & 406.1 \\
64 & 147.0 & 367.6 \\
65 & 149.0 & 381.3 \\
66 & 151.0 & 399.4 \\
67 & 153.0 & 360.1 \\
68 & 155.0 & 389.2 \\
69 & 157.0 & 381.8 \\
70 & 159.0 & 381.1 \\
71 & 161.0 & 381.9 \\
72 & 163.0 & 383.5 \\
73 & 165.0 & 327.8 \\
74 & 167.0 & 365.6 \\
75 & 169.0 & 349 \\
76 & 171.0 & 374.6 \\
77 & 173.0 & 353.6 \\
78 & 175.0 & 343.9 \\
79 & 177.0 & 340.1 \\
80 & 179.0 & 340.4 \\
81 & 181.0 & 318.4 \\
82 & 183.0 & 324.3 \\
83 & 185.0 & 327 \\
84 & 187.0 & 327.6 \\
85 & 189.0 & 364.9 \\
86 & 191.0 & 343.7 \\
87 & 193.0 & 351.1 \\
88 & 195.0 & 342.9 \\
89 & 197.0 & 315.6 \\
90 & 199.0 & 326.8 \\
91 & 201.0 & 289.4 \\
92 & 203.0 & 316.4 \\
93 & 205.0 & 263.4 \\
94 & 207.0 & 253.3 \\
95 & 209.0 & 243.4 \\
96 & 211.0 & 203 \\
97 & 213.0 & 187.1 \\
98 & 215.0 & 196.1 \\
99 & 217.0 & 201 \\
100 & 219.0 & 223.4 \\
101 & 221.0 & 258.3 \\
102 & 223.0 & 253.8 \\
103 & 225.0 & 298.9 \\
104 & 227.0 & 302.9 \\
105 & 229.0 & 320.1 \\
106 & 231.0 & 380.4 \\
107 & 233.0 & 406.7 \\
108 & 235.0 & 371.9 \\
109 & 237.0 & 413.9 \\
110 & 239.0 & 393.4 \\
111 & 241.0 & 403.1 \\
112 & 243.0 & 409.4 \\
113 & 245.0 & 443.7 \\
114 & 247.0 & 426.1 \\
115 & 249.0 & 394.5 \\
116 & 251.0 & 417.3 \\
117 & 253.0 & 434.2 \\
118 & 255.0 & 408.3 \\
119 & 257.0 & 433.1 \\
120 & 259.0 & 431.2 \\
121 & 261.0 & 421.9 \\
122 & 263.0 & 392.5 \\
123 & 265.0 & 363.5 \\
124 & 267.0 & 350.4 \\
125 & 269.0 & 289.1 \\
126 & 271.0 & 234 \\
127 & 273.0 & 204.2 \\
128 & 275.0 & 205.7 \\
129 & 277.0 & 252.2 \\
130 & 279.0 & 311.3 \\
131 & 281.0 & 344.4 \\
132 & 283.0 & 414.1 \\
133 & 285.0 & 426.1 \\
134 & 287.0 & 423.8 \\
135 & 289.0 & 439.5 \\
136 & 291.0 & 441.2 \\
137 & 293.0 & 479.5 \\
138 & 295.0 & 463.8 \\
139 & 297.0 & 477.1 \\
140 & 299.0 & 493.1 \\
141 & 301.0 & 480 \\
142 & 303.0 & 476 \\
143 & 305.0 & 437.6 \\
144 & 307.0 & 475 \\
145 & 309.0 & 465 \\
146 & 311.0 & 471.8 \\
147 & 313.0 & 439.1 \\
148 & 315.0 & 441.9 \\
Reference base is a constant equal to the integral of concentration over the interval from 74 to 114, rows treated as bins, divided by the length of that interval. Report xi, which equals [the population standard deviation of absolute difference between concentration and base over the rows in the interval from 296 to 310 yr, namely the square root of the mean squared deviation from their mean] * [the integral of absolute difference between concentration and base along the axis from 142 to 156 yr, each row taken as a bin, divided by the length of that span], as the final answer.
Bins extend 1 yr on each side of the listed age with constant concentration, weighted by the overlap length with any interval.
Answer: 422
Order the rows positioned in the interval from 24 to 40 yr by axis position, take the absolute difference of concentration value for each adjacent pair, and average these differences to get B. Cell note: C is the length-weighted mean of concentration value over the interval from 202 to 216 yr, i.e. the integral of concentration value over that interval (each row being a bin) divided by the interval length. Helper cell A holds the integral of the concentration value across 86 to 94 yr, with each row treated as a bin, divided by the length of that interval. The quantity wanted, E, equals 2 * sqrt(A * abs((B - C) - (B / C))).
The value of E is 616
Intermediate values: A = 443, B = 24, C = 238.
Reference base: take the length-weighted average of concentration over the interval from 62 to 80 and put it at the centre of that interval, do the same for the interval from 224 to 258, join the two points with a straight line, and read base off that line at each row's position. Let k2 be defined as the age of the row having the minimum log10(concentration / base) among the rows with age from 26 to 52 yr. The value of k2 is 35.0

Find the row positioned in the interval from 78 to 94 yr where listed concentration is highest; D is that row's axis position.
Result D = 91.0 yr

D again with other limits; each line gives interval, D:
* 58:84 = 71.0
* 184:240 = 237.0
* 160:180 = 163.0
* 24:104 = 71.0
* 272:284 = 283.0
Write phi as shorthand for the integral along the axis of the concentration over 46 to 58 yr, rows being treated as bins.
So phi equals 5279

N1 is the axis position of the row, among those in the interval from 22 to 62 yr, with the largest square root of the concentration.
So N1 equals 61.0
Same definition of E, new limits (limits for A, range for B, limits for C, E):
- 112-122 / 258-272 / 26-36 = 694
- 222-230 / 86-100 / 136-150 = 661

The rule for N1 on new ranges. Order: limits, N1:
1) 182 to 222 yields 189.0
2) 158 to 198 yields 163.0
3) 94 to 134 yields 103.0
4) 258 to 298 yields 293.0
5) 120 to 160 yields 133.0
